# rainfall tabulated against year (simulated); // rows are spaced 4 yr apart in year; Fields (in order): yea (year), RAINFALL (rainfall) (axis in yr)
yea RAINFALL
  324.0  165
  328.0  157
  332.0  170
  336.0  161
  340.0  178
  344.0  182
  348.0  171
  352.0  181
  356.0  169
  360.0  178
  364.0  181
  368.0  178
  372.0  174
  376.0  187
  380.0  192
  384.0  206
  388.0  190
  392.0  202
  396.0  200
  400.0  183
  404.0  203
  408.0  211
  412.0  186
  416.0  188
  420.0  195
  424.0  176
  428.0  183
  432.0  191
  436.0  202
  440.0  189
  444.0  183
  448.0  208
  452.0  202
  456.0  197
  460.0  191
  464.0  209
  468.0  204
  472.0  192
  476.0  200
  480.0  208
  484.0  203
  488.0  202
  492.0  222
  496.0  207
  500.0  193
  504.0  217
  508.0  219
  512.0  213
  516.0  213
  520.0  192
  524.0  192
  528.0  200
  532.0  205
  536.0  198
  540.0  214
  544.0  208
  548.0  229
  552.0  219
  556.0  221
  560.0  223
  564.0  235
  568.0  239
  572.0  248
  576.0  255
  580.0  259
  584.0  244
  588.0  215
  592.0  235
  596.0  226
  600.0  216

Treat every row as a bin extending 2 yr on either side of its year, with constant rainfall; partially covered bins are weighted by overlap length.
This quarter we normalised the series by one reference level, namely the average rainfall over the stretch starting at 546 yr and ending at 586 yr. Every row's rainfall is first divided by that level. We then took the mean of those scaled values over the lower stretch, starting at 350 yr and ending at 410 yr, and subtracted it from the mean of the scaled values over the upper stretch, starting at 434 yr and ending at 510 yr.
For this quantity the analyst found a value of 0.057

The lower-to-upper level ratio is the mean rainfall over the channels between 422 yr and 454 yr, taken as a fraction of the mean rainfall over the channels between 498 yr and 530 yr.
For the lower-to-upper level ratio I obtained 0.936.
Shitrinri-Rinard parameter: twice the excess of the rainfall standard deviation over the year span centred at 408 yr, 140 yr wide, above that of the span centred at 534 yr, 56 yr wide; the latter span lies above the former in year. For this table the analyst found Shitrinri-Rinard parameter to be 0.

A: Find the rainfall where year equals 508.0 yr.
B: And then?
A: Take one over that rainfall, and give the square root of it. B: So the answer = 0.0676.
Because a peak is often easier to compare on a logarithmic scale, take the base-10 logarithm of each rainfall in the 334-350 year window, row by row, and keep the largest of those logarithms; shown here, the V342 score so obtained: 2.26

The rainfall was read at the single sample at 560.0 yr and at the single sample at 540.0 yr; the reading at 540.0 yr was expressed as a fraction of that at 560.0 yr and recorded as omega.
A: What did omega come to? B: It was 0.96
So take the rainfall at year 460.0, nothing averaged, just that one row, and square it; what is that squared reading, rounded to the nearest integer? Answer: 36481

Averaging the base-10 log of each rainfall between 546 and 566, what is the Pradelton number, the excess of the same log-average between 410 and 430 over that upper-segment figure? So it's -0.08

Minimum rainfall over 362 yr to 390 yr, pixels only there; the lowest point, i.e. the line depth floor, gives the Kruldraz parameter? 174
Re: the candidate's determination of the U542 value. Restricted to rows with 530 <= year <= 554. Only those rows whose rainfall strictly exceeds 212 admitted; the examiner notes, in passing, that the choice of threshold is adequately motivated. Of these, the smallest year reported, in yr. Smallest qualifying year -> 540.0 yr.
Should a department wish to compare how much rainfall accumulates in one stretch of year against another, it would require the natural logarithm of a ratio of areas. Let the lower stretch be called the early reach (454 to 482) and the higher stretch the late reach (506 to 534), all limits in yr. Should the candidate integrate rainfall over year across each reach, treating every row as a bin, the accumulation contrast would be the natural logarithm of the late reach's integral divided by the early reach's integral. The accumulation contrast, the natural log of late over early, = 0.02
